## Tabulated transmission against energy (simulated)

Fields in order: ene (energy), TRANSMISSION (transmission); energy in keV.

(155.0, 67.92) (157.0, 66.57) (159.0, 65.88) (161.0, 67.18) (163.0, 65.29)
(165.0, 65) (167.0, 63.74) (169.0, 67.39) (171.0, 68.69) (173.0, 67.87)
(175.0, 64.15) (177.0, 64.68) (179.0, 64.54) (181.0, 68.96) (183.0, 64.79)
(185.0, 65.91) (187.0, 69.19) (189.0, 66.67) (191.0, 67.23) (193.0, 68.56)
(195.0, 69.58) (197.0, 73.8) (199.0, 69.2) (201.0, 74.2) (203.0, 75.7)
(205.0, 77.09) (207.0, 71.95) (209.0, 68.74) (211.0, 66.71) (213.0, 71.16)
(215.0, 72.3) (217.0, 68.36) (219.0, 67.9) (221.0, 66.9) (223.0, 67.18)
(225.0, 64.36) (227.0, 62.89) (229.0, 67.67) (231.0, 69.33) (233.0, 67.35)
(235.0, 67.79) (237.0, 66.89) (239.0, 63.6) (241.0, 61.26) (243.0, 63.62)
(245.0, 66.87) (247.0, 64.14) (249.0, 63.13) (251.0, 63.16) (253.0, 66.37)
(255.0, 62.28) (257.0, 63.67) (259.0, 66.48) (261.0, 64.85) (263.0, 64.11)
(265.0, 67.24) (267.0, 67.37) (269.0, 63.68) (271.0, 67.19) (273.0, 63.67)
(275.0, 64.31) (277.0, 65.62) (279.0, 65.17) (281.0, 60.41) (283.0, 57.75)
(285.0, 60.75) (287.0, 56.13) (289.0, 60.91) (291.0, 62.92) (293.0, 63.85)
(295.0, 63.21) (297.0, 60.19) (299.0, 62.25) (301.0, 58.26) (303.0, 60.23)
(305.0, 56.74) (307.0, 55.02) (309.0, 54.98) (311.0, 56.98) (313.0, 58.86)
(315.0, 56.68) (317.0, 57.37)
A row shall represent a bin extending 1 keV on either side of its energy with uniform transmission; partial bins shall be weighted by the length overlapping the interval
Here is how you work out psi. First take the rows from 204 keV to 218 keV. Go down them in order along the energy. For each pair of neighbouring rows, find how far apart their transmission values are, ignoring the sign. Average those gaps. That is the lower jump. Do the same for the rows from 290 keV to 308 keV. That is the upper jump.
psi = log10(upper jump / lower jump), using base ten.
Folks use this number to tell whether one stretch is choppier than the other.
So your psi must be -0.17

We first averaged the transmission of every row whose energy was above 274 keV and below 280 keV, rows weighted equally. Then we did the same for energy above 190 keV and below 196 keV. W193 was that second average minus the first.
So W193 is 3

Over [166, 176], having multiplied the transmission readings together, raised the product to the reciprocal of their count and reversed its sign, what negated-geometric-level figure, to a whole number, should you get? -66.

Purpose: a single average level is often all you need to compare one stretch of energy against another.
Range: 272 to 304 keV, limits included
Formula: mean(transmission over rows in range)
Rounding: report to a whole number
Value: 62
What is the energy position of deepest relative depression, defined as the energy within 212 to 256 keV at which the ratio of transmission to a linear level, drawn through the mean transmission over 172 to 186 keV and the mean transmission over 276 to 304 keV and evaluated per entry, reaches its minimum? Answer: 241.0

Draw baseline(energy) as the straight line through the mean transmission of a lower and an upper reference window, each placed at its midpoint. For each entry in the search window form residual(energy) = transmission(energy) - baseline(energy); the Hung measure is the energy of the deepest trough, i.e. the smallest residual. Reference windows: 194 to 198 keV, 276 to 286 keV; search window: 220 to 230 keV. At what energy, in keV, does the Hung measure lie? 227.0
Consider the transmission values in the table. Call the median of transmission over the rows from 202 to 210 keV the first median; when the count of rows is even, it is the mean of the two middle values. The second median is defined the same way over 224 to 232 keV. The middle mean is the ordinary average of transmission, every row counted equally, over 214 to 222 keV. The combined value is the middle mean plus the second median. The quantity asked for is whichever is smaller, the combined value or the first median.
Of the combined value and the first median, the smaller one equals 73.8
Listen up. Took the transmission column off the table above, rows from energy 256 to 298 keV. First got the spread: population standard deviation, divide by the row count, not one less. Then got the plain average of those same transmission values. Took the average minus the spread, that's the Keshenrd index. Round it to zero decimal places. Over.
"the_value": 60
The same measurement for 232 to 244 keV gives 63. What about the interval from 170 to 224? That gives 66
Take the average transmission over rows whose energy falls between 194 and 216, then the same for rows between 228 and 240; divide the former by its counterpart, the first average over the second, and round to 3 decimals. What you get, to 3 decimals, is 1.071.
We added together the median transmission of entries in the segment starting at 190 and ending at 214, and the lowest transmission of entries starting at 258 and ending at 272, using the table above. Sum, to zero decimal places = 134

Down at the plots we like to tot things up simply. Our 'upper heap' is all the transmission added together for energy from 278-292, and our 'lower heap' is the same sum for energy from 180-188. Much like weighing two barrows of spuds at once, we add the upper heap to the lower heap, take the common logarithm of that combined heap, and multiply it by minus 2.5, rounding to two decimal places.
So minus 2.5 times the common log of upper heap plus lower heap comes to -7.10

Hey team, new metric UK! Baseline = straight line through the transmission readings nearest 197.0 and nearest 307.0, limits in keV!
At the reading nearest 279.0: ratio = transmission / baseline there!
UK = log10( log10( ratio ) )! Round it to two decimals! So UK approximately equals -1.43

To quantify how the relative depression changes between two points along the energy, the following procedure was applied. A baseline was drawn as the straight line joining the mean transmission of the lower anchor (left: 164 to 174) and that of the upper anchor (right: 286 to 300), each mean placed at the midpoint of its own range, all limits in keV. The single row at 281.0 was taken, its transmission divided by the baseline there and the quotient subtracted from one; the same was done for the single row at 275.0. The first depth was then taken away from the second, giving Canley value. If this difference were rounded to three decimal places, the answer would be -0.059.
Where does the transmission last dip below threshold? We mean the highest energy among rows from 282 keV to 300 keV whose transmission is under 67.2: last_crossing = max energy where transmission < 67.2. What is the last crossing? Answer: 299.0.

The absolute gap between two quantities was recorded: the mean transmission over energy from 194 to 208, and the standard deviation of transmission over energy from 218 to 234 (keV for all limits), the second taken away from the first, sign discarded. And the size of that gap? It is 71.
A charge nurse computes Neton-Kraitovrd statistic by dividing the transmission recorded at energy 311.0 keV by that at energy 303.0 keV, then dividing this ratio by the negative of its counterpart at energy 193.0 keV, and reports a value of -0.0138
